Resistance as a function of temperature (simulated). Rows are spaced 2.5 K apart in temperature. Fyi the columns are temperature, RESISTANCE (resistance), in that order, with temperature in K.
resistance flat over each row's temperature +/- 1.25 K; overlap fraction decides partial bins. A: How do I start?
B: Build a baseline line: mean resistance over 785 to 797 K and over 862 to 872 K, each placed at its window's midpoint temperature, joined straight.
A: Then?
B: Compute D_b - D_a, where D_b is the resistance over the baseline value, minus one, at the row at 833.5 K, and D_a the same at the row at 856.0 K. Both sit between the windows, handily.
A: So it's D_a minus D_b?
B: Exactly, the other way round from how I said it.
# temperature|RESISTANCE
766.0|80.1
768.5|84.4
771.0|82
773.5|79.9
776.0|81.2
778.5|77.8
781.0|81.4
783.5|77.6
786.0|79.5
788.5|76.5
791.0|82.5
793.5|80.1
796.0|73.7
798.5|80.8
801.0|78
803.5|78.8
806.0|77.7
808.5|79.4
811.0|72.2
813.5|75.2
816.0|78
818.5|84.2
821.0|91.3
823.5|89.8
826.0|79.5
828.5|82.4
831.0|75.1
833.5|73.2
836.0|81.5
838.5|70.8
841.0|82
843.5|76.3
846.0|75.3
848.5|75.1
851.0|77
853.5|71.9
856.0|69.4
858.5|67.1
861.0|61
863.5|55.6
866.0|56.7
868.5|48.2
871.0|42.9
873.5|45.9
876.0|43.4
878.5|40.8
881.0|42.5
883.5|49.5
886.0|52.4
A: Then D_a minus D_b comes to 0.10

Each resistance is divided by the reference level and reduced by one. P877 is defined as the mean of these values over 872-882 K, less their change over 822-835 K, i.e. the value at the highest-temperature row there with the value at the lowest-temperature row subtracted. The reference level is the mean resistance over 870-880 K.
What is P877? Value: 0.4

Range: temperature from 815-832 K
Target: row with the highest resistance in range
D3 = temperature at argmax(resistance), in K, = 821.0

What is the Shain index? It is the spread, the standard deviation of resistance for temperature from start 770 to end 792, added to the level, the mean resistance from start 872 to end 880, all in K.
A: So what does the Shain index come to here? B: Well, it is 45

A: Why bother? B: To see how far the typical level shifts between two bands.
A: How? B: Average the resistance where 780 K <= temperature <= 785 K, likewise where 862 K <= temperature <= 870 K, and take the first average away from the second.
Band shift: -26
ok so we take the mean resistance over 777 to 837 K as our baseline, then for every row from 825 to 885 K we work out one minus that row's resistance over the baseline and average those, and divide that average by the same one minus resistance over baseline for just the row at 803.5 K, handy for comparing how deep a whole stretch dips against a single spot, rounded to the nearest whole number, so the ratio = 24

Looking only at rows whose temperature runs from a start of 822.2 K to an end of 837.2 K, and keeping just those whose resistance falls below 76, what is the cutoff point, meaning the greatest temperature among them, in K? 833.5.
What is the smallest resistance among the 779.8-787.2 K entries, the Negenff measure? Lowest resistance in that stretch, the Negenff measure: 77.6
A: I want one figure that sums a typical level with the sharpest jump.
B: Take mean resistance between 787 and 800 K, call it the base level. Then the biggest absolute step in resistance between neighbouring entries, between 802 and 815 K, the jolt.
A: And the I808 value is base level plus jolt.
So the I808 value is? 86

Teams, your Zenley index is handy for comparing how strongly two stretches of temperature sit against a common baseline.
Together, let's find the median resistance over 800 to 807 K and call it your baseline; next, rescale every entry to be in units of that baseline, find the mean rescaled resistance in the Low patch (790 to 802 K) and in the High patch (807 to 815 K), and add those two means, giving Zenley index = 1.98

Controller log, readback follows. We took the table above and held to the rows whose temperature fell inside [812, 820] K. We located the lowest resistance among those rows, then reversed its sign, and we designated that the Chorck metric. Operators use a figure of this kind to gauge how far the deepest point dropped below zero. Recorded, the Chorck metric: -75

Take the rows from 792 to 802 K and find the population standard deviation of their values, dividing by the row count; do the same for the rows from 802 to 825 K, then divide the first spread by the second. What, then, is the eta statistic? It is 0.46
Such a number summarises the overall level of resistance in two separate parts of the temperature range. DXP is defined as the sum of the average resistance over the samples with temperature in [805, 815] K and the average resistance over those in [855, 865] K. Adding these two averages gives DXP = 139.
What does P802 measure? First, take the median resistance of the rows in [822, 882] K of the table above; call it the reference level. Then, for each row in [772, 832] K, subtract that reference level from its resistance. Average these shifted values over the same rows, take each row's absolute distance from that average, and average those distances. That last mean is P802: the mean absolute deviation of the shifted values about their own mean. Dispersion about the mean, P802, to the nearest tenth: 3.1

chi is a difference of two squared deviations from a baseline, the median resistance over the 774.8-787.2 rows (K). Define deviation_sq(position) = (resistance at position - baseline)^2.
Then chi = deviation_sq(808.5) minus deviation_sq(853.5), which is -58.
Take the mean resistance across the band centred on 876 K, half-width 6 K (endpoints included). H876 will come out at 43.1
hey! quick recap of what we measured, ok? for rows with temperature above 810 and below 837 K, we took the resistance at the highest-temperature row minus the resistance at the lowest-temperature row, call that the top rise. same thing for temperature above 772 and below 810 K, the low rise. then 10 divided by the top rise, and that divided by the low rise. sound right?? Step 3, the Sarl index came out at -2.2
